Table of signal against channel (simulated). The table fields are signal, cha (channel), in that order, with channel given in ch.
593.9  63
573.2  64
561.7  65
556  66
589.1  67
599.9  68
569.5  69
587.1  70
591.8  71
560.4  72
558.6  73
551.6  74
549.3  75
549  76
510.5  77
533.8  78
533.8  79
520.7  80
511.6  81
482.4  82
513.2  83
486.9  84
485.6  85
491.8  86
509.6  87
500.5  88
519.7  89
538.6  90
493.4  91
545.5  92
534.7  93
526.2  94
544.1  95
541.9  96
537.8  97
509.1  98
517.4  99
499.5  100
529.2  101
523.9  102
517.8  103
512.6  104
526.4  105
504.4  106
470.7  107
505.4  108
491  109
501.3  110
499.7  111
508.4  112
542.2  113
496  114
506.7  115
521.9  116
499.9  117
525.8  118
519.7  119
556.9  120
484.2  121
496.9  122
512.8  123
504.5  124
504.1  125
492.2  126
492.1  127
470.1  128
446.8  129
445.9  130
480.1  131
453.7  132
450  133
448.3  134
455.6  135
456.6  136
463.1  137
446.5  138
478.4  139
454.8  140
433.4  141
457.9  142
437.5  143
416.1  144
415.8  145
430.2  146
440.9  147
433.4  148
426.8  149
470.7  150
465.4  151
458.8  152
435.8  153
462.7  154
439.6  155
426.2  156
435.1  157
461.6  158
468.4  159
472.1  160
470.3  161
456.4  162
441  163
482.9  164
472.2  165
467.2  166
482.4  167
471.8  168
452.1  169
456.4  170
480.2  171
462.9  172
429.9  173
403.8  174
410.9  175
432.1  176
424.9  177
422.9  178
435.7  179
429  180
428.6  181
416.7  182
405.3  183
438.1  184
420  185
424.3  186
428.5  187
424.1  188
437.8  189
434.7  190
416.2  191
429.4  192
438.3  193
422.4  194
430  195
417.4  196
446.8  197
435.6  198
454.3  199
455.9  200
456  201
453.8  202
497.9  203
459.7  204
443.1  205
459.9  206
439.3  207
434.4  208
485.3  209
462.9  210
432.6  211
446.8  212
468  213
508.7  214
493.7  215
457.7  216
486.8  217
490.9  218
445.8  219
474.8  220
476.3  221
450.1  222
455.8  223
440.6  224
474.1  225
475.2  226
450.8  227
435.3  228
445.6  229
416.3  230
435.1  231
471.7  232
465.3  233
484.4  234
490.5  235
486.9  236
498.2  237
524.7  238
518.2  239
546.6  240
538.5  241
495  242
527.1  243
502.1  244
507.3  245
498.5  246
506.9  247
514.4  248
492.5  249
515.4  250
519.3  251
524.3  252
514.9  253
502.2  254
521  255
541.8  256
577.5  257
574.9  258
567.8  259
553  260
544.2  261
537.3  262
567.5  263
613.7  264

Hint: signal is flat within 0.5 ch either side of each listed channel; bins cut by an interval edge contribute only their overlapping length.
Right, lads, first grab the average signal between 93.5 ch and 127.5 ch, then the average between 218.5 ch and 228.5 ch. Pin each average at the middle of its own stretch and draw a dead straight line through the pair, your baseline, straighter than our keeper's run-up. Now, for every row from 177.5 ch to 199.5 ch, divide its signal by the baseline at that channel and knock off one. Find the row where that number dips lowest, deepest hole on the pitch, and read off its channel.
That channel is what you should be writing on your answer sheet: 183 ch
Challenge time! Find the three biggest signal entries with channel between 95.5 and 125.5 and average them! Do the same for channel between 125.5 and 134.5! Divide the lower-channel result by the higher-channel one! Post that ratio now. 1.12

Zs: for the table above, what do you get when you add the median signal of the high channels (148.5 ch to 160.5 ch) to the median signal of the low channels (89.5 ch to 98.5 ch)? 998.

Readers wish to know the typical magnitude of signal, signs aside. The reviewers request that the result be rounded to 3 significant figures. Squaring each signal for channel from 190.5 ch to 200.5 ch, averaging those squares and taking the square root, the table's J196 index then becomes 435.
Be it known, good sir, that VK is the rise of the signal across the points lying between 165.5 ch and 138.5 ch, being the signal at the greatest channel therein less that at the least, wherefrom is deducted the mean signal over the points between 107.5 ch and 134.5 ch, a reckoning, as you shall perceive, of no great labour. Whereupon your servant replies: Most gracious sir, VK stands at -501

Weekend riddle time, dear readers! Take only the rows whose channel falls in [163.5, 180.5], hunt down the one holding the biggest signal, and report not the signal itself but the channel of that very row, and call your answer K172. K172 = 164 ch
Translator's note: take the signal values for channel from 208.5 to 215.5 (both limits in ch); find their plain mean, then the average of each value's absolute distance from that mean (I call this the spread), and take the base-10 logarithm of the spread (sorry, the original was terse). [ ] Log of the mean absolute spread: 1.33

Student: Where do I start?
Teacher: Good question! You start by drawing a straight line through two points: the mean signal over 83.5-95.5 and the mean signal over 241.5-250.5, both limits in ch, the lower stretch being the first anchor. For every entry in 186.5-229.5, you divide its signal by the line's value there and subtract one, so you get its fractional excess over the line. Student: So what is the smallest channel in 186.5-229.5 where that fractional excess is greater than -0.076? 203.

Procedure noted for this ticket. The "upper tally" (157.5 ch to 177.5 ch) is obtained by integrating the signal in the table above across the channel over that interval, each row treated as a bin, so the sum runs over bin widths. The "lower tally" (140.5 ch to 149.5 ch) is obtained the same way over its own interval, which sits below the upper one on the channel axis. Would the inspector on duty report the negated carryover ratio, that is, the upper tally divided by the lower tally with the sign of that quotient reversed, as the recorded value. -2.3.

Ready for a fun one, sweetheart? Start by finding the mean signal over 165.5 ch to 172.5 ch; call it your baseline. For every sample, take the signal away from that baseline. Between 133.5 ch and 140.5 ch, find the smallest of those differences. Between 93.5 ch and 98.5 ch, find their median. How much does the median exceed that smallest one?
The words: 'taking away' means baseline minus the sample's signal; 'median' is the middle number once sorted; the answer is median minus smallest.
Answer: -59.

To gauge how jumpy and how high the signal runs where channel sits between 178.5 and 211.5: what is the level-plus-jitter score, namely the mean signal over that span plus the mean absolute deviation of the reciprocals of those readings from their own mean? 439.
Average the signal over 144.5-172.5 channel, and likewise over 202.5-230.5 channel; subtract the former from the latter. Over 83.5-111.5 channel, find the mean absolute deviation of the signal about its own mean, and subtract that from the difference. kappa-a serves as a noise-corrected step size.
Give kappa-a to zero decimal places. -11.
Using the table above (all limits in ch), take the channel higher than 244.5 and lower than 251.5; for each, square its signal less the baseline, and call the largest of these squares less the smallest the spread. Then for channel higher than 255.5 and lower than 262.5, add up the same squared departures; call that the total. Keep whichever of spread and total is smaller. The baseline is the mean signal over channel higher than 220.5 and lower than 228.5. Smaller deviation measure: 2606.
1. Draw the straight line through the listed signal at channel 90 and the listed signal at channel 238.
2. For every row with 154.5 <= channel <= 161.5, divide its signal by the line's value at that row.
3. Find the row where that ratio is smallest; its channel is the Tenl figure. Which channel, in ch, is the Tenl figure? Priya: 156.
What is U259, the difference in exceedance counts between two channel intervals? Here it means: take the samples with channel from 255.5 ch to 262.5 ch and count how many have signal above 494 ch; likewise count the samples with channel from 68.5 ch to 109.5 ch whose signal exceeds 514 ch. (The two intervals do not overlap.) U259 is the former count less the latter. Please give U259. -17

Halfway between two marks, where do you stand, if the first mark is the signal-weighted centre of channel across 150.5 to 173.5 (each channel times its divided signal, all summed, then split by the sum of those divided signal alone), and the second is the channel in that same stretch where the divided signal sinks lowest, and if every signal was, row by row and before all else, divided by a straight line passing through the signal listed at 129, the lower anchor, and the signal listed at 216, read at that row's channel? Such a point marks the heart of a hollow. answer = 159.0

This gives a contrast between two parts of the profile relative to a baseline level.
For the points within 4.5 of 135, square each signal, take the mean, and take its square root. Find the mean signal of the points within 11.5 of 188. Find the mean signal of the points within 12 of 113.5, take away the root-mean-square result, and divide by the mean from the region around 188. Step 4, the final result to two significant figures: 0.12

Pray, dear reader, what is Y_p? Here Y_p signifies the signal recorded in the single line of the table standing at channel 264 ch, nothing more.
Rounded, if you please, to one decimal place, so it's 613.7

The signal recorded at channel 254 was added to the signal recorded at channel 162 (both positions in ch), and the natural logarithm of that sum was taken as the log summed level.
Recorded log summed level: 6.87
